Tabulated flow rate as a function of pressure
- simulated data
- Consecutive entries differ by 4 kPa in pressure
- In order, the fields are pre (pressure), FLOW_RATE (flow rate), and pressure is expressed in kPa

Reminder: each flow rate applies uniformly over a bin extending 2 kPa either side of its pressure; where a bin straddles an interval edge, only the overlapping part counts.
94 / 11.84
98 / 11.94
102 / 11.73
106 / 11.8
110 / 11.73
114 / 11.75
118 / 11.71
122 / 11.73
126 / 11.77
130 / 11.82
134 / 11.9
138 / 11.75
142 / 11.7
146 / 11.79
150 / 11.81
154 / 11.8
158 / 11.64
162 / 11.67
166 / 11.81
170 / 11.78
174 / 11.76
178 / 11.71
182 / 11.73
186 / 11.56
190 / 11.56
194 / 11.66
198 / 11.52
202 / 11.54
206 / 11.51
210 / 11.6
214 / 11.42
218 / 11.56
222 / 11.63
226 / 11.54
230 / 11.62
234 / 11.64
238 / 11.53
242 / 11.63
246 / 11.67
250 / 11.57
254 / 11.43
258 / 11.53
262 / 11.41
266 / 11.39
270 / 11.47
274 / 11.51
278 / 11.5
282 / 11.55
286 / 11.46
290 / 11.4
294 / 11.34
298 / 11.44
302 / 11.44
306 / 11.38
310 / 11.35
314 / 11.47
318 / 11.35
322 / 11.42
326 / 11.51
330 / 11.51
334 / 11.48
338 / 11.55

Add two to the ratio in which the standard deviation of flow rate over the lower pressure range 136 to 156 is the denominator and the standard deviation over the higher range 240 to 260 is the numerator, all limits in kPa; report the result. 4.1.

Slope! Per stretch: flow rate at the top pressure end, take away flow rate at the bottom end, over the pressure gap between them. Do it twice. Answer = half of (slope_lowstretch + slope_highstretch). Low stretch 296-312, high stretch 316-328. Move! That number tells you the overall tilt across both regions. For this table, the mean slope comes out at 0.006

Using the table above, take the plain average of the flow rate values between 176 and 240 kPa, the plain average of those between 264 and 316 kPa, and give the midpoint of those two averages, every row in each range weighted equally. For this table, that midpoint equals 11.5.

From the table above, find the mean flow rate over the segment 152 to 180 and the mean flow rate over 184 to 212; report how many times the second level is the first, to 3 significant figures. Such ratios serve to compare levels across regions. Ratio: 0.985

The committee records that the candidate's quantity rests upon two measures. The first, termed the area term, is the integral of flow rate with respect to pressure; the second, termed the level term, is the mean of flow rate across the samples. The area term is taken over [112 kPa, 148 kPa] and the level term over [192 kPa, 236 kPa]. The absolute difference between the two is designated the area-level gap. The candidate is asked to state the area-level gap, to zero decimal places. 412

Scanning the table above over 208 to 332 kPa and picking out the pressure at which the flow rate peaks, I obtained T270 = 246 kPa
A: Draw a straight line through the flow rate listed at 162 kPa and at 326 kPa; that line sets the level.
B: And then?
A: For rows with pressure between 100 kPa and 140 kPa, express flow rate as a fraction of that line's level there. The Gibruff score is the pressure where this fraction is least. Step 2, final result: 118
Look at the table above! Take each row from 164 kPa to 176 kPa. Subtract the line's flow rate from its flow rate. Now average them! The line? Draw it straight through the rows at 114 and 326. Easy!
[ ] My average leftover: 0.10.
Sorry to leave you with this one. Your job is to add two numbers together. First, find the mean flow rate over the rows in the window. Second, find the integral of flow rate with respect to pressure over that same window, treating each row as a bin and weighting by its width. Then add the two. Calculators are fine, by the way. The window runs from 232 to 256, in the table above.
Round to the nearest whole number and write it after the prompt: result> 289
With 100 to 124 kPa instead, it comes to 294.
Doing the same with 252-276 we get 286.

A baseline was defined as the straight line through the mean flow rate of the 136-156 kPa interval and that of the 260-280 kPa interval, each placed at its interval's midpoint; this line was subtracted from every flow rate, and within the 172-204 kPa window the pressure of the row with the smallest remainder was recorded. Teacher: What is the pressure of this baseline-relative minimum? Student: 198 kPa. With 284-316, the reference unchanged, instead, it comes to 294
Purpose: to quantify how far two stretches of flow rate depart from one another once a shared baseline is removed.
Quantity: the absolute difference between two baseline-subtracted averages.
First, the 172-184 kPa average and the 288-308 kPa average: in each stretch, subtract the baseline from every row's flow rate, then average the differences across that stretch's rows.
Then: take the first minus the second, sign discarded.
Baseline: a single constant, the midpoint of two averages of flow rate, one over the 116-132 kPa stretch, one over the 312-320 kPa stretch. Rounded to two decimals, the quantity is 0.33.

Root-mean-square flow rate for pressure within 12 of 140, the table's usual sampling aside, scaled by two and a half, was 29.5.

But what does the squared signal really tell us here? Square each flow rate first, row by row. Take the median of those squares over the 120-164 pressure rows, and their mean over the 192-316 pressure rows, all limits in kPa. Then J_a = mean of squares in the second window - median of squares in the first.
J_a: -6.1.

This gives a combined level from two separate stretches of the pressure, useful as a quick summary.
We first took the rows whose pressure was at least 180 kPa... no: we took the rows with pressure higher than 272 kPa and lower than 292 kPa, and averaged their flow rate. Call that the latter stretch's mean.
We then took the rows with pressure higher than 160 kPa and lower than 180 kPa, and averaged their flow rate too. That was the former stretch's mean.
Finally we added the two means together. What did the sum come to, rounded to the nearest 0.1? 23.2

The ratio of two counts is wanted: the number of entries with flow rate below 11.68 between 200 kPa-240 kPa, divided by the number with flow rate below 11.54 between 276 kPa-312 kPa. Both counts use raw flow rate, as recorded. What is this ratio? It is 1.25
